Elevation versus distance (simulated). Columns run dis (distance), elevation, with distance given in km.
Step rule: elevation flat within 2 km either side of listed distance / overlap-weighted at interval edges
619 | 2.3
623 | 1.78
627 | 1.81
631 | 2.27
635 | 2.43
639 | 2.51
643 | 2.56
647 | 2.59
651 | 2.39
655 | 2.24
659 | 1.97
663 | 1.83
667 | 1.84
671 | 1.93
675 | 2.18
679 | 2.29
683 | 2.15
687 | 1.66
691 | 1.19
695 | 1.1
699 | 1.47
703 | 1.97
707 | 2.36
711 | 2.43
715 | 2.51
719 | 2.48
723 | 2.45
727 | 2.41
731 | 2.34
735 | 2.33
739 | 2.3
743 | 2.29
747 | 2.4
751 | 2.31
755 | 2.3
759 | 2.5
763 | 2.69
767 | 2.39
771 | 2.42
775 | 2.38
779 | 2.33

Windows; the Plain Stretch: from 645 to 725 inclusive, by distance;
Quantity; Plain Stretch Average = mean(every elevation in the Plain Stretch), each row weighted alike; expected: 2.05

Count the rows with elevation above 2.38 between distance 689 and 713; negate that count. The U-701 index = -1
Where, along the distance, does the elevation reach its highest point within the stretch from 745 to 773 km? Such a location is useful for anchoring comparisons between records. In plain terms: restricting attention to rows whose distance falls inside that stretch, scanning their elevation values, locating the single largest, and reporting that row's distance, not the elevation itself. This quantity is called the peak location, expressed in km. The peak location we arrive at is 763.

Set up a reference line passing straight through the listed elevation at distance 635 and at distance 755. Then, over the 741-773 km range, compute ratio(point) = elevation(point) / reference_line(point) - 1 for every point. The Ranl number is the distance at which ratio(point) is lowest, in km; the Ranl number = 743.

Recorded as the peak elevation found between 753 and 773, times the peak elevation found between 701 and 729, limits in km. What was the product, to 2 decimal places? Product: 6.75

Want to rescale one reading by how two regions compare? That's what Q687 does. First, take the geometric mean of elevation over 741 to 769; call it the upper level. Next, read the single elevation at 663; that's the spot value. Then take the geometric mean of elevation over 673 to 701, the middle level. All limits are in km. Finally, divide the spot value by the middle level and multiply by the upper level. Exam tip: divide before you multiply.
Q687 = 2.7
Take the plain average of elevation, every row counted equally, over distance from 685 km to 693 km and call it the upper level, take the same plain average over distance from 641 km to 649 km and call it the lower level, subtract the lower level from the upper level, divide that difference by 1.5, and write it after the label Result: -0.8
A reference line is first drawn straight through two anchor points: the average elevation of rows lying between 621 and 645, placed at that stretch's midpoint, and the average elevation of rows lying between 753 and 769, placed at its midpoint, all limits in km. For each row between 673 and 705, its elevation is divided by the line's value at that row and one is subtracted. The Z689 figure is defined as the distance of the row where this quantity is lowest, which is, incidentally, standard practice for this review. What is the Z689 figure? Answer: 695 km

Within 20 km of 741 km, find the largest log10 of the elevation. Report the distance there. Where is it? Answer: 759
